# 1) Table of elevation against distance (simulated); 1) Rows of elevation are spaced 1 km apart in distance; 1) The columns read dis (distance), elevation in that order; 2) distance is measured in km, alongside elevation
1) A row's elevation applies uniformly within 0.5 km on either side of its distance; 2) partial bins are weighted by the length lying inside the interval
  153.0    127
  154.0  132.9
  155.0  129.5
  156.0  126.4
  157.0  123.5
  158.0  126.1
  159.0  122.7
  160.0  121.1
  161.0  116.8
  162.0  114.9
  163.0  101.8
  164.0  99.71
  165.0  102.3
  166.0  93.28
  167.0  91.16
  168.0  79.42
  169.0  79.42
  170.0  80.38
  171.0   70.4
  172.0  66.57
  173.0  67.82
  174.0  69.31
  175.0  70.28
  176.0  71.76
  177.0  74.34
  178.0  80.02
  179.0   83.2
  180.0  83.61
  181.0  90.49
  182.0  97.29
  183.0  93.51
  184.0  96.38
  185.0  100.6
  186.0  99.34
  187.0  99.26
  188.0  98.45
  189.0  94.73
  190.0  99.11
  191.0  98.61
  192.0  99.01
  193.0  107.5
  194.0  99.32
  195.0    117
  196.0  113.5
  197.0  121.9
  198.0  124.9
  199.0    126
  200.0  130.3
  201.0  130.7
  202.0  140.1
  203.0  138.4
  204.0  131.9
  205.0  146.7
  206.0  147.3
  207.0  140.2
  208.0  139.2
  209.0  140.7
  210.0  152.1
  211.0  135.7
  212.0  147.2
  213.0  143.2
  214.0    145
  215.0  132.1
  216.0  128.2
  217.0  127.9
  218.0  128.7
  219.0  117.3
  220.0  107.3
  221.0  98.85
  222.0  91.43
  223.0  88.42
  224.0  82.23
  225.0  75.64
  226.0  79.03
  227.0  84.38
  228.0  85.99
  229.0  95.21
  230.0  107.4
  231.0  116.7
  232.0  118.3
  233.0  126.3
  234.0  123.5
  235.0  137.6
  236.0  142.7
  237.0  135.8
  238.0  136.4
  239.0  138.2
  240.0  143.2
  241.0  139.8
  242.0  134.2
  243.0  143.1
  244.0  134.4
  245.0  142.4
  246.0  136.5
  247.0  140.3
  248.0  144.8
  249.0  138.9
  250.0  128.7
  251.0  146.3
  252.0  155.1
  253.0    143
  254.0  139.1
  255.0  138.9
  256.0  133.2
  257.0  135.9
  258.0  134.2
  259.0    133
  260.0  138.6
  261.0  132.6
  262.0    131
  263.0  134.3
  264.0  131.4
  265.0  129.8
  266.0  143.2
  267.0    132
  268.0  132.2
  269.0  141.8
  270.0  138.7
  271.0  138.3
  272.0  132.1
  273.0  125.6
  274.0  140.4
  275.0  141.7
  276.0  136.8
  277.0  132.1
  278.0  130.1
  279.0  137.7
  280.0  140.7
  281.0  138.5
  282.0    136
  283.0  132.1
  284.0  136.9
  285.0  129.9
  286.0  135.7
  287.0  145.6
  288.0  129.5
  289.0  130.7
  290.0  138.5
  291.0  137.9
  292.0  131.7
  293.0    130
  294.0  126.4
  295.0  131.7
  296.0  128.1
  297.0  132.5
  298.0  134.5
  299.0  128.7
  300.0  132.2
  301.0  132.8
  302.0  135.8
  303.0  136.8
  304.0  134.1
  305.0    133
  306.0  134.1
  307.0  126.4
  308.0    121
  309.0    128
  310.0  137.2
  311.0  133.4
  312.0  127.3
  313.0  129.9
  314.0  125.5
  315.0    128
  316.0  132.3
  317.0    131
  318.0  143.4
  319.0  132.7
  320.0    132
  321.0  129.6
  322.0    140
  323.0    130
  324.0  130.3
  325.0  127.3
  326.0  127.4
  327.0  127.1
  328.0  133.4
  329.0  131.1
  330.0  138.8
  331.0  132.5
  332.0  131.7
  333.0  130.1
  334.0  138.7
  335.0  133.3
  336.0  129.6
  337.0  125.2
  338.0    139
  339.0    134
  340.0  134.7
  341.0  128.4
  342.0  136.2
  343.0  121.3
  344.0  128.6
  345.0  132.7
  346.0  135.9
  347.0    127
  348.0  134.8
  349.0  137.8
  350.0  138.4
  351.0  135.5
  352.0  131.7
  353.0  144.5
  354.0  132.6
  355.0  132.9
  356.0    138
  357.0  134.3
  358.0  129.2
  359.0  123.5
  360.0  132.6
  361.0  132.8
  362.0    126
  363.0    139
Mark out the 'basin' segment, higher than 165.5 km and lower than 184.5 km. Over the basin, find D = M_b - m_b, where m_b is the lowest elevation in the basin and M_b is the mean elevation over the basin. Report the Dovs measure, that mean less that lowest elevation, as 14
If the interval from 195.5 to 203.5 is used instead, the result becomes 15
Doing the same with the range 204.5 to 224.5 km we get 45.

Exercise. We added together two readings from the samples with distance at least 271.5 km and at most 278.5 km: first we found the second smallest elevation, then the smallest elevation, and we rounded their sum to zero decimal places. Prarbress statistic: 256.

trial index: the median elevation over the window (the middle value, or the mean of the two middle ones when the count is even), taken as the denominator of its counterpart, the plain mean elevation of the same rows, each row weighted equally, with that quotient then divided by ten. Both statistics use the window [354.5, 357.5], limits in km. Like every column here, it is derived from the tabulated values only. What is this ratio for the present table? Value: 0.101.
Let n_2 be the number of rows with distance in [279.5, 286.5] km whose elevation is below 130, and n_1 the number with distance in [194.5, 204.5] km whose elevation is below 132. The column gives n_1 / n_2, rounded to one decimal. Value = 8.0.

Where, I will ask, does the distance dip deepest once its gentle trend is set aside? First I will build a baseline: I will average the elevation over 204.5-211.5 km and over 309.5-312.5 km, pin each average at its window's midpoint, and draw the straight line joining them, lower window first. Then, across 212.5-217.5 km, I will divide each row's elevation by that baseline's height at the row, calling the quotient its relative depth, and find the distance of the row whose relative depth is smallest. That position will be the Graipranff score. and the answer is 217.0 km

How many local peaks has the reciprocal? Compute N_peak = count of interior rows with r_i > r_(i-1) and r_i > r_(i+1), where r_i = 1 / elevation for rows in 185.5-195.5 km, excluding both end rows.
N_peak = 3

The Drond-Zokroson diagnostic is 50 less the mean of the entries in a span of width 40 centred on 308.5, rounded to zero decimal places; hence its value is -82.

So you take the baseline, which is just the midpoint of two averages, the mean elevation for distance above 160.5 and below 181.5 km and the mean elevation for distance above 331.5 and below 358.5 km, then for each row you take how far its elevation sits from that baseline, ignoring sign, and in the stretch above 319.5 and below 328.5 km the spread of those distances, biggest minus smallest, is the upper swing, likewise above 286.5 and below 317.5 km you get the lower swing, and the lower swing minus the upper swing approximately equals 12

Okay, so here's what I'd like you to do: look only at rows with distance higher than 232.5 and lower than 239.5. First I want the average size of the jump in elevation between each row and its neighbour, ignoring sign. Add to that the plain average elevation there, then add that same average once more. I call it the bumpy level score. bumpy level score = 274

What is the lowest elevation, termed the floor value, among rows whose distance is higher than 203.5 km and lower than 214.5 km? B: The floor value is 131.9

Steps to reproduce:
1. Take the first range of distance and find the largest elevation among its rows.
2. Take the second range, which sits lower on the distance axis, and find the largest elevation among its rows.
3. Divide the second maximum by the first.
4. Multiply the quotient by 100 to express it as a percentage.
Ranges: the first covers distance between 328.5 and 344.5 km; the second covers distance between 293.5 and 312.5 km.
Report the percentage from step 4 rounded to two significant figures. 99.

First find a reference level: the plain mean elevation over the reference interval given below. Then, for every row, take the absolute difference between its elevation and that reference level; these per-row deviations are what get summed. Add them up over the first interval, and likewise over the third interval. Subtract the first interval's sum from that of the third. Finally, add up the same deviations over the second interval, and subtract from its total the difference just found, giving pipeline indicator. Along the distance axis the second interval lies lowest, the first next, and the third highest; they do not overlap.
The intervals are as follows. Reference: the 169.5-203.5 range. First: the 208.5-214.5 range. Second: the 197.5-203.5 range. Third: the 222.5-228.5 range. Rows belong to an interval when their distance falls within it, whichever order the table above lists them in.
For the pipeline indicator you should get 385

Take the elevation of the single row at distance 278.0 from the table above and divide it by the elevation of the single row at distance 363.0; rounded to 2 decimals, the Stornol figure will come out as 0.94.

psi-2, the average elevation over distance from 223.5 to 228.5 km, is 81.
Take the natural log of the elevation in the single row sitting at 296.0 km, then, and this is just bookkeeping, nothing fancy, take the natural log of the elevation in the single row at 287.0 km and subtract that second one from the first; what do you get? -0.13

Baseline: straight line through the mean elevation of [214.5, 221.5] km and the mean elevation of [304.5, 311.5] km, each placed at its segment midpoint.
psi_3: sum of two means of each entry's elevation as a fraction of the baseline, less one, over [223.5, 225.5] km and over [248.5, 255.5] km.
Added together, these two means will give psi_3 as -0.21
